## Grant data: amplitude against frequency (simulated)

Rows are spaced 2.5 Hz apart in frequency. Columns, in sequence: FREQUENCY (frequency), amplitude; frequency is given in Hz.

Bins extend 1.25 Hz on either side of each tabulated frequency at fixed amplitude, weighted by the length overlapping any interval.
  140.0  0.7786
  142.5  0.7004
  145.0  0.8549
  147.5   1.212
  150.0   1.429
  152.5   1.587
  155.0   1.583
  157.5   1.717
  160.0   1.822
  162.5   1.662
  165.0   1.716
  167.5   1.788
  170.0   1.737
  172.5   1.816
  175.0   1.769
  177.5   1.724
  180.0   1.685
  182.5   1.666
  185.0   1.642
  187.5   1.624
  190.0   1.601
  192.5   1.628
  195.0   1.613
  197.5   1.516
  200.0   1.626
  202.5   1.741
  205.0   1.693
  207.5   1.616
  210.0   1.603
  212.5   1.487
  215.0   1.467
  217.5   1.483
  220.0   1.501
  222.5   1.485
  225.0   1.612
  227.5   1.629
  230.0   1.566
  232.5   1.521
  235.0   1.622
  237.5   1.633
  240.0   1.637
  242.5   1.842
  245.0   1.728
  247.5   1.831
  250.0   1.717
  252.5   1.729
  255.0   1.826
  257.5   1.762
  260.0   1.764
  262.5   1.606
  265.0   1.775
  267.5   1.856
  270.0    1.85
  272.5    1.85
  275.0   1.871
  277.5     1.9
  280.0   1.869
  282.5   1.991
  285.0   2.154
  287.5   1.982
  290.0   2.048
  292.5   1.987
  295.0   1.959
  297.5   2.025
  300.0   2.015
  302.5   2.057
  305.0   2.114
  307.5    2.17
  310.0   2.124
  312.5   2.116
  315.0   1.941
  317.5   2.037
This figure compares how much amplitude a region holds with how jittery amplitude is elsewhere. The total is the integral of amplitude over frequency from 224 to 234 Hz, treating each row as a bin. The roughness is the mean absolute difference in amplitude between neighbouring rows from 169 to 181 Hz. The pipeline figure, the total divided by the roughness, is 301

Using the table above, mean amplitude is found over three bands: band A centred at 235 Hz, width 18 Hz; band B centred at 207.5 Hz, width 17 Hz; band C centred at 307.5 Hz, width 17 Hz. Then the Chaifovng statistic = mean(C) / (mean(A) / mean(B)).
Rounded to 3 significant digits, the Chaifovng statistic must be 2.04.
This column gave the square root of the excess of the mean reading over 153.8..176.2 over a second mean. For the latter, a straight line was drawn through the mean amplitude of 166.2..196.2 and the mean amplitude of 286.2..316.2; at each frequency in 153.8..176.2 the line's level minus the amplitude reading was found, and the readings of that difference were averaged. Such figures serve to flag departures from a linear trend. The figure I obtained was 1.35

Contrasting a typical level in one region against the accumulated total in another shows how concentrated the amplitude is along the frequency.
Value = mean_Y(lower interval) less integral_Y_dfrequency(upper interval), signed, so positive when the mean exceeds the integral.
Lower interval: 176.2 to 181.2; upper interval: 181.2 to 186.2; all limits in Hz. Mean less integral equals -6.57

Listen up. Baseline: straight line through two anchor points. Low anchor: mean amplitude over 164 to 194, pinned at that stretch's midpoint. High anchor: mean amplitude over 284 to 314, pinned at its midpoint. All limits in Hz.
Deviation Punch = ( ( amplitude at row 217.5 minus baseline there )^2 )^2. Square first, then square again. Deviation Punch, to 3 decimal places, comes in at 0.012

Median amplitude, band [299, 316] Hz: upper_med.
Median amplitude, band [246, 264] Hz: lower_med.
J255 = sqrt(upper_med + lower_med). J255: 1.97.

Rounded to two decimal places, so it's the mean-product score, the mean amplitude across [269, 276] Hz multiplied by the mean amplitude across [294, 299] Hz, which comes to 3.70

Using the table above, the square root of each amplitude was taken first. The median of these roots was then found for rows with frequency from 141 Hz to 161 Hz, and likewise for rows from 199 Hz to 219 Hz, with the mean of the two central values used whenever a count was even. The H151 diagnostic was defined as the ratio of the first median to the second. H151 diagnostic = 0.97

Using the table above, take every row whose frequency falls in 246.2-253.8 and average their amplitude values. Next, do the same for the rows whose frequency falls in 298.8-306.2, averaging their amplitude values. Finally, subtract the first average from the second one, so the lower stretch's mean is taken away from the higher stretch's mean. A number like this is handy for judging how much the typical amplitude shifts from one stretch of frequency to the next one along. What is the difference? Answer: 0.30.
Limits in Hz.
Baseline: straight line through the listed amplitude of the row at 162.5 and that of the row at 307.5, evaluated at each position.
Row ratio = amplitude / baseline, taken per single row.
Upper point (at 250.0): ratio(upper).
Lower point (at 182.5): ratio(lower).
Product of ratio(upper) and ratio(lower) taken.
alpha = 0.84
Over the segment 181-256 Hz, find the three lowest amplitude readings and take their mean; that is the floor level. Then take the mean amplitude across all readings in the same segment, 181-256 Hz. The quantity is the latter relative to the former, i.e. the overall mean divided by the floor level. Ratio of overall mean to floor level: 1.10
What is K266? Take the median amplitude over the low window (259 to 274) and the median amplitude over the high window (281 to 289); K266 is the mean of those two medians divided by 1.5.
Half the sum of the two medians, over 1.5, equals 1.27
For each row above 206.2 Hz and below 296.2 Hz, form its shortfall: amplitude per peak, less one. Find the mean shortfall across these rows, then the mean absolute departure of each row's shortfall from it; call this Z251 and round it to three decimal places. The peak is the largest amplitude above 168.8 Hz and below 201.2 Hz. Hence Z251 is 0.084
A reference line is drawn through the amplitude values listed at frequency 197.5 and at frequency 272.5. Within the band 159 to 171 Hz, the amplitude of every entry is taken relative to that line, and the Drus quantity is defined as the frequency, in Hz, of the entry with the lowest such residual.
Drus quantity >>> 162.5 Hz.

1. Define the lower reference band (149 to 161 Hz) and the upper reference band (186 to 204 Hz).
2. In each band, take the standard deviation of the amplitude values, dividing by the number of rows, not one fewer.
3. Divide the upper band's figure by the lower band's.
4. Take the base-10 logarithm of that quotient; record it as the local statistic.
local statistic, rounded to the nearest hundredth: -0.34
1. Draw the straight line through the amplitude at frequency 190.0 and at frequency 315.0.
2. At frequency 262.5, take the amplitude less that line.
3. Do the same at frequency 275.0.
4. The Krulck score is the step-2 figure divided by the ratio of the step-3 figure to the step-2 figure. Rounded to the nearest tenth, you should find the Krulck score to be 1.0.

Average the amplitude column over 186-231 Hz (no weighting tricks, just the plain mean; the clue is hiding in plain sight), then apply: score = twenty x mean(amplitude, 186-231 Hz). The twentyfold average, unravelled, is 31.7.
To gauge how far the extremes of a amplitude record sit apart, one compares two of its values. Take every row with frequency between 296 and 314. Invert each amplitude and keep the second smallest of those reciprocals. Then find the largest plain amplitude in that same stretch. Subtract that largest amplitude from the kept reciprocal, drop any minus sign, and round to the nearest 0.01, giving 1.70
